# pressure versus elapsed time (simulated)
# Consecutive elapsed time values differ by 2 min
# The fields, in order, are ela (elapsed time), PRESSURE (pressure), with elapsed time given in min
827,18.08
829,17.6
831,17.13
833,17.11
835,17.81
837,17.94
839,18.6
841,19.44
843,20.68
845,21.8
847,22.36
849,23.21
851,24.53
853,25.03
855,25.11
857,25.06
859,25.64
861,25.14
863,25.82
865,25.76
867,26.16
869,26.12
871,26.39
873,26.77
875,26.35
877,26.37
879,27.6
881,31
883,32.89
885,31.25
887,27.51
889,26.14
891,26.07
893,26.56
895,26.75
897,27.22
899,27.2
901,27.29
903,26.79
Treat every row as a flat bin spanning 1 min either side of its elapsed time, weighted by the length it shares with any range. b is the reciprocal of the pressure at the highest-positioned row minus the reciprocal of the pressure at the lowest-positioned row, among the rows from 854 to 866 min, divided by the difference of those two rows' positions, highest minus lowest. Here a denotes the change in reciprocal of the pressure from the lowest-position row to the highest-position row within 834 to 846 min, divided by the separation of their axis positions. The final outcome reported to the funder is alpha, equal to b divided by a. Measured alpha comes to 0.1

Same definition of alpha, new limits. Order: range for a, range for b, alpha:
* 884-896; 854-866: -0.2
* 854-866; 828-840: 3.0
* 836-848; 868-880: 0.2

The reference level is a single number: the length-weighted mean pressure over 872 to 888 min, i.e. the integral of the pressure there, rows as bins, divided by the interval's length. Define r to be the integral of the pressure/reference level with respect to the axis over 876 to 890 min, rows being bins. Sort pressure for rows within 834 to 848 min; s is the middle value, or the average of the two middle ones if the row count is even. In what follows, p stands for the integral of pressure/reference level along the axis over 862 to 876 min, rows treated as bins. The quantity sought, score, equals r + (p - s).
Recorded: 7.5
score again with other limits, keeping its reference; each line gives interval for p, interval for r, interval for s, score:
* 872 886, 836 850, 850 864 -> -1.0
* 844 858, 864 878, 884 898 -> -2.3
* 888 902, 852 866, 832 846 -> 6.8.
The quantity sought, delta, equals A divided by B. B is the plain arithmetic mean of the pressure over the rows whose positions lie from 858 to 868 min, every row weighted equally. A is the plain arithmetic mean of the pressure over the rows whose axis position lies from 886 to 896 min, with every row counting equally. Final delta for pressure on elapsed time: 1.04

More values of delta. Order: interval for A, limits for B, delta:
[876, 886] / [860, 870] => 1.16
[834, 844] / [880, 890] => 0.63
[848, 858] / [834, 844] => 1.30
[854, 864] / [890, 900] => 0.95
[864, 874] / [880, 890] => 0.88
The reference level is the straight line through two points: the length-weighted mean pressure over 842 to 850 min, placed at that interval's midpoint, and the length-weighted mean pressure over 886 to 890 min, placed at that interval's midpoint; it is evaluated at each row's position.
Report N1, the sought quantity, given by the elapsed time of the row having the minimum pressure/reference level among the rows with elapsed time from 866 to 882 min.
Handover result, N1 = 877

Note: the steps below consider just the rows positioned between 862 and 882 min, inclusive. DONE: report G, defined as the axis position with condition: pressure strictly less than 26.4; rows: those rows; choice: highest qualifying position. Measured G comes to 877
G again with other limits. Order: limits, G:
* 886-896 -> 891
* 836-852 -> 851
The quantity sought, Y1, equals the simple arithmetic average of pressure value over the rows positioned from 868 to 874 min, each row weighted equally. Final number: 26.4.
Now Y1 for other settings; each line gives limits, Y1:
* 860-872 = 25.9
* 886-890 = 26.8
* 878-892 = 28.9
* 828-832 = 17.4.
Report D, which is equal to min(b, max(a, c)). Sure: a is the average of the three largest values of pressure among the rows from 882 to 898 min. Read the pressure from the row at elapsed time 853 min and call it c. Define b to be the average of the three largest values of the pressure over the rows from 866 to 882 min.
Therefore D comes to 28.5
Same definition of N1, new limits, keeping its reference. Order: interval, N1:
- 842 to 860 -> 843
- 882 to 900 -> 891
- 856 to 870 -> 861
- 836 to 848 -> 837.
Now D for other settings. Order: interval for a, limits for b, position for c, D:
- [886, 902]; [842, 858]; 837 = 25.1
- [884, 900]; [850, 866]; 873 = 25.7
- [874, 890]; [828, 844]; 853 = 19.6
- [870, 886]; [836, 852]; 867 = 23.4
